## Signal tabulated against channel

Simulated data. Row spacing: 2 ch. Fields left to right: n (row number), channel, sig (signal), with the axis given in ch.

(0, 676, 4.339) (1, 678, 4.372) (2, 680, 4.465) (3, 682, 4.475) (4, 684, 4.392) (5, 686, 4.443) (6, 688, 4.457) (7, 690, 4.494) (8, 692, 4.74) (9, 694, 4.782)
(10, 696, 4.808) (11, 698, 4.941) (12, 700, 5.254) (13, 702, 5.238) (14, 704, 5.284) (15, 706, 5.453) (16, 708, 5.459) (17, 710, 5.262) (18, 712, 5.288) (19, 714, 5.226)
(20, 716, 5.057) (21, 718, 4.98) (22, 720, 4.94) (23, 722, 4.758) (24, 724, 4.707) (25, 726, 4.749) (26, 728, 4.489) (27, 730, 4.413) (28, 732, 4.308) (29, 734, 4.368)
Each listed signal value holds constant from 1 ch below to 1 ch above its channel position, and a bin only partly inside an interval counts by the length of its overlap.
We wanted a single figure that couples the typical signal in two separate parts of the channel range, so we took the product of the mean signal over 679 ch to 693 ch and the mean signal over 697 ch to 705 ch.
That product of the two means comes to 23.3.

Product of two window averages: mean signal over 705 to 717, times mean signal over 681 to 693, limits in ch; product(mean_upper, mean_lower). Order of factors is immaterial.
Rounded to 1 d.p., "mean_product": 23.8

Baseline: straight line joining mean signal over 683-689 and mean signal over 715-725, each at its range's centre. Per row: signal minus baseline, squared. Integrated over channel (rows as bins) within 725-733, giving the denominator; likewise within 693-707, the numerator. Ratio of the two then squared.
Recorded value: 2.5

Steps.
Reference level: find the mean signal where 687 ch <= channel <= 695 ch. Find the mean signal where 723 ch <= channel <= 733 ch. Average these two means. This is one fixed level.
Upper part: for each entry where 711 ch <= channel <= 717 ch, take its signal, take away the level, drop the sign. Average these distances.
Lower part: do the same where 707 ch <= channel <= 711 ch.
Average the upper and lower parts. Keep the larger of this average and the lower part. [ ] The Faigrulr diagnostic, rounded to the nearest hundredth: 0.78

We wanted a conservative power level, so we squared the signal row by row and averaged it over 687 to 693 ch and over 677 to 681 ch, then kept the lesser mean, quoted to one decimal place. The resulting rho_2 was 19.5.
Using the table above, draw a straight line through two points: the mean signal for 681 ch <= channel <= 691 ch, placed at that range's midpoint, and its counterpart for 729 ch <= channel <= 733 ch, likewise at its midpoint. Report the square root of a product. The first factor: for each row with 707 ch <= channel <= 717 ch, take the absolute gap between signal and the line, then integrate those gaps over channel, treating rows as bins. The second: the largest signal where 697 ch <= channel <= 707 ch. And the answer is 6.8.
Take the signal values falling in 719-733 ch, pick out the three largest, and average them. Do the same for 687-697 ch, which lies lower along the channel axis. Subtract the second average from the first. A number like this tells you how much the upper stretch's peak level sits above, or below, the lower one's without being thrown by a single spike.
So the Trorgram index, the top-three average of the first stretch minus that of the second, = 0.0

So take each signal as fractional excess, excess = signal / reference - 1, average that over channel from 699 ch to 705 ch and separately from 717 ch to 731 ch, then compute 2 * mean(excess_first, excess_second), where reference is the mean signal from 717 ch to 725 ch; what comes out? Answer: 0.059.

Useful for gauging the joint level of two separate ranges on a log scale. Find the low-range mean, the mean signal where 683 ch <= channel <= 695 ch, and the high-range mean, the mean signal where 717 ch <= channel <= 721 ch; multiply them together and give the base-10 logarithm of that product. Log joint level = 1.35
